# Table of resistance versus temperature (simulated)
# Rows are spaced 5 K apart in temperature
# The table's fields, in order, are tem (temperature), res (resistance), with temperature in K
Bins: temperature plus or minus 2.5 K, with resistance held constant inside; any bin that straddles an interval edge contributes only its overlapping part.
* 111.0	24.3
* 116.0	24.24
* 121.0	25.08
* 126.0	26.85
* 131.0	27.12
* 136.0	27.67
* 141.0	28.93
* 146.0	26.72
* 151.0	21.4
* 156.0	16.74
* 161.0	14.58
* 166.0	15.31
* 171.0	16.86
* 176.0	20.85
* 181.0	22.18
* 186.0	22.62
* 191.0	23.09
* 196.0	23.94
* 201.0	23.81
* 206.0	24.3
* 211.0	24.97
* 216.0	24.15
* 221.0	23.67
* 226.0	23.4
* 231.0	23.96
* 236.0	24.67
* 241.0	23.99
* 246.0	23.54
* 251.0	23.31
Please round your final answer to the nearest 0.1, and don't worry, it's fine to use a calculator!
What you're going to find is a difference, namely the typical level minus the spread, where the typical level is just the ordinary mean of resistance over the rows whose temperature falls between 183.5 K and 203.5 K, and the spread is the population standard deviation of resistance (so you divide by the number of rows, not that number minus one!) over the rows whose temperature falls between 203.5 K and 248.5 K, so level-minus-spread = 22.9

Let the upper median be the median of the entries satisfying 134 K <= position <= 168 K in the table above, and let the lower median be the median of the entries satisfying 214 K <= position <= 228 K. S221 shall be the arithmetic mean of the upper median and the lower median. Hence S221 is 22.5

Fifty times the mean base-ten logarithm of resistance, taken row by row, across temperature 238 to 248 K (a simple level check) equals 68.8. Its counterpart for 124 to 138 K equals 71.7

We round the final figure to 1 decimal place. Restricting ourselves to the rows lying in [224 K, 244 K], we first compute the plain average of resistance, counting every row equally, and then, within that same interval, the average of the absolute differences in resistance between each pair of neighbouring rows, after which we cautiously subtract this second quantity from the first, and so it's 23.4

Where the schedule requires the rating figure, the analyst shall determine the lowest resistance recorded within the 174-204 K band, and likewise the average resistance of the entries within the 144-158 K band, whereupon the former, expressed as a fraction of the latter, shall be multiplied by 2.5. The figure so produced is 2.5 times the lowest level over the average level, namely 2.4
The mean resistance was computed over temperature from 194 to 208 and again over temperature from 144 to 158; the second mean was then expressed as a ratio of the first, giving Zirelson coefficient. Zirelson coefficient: 0.90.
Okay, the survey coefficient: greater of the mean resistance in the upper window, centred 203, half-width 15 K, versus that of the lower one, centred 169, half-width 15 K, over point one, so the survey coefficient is 240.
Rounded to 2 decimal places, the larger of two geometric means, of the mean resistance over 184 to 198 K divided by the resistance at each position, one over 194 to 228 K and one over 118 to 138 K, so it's 0.97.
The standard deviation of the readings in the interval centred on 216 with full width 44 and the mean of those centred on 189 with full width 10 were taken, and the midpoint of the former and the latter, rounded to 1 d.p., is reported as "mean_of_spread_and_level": 11.7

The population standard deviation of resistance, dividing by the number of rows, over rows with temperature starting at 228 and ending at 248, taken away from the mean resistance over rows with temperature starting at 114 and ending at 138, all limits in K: 25.8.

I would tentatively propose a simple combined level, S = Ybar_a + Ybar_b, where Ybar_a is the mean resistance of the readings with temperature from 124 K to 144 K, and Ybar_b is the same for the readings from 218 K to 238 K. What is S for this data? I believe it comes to 51.6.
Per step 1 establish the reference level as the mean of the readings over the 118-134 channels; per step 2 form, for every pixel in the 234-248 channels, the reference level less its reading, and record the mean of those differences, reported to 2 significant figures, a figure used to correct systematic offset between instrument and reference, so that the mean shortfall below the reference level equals 2.3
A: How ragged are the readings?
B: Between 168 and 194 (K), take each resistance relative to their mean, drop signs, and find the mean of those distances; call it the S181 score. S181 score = 1.8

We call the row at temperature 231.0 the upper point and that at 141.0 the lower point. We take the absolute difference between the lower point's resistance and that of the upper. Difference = 5.0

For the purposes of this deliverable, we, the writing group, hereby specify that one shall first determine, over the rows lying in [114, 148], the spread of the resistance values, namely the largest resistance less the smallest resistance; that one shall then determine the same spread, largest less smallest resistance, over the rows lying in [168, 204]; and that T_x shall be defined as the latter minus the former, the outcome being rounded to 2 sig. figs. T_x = 2.4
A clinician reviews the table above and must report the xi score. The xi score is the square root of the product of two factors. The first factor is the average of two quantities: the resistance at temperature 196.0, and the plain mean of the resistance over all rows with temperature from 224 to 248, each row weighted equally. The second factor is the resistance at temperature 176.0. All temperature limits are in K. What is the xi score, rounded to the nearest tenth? 22.3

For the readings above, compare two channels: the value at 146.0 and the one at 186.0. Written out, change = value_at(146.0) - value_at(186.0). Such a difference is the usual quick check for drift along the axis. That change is 4.1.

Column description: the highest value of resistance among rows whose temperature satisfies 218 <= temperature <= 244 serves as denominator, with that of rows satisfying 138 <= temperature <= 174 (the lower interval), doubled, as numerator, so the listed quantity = 2.35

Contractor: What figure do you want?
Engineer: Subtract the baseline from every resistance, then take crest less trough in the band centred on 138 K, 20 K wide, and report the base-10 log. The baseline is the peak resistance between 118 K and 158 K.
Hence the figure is 0.34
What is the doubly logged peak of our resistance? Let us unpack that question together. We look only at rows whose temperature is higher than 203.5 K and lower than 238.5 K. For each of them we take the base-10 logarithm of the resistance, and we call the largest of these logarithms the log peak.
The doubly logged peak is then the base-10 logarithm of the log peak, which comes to 0.145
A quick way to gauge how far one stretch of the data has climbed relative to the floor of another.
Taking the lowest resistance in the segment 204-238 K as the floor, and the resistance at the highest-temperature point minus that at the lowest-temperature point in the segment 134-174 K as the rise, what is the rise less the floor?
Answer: -34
